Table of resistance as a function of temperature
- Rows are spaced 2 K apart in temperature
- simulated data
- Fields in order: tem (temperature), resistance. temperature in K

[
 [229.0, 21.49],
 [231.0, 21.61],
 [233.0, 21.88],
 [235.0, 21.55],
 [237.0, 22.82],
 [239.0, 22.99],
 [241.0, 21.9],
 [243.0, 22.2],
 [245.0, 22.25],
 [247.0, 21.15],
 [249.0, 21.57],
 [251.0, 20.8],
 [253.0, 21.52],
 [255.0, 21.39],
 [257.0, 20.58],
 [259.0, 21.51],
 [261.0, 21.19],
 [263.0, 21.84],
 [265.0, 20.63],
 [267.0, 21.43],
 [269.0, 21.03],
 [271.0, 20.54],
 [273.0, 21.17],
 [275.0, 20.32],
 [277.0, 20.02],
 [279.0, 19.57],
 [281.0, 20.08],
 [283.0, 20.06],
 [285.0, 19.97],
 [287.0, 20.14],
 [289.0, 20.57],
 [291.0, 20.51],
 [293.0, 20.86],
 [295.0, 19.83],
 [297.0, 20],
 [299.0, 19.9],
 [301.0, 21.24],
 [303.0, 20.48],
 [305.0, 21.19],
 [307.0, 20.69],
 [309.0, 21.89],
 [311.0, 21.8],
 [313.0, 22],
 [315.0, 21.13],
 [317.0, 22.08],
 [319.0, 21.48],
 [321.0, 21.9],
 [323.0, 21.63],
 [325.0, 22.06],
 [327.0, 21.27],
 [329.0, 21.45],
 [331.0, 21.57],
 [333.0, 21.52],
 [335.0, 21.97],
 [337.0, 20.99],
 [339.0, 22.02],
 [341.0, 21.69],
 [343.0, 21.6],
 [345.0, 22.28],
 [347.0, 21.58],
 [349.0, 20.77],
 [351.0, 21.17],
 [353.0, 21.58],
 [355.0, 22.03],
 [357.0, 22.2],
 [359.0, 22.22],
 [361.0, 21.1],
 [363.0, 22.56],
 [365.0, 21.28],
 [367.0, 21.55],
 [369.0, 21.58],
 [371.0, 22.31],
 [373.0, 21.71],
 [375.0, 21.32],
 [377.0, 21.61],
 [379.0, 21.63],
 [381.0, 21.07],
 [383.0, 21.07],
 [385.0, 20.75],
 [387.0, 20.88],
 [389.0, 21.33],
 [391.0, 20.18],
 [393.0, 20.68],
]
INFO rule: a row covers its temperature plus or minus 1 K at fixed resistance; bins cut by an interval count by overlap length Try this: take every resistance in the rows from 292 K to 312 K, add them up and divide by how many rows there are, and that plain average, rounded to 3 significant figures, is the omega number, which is 20.8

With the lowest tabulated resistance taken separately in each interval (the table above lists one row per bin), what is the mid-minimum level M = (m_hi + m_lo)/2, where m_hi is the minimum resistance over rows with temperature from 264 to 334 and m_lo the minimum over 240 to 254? 20.2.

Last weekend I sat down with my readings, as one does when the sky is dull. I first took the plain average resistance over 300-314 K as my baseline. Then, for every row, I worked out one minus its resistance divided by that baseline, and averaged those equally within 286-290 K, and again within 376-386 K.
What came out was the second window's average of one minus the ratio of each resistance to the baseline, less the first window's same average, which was -0.04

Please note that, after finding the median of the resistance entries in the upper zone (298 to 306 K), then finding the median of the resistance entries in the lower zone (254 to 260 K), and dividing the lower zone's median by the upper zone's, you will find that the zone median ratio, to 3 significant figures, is 1.03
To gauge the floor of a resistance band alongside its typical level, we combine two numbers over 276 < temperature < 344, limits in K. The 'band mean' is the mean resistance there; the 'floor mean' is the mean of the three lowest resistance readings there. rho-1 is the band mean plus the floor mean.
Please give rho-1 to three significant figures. 40.8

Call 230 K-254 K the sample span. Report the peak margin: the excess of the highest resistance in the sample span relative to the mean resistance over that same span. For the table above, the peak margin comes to 1.14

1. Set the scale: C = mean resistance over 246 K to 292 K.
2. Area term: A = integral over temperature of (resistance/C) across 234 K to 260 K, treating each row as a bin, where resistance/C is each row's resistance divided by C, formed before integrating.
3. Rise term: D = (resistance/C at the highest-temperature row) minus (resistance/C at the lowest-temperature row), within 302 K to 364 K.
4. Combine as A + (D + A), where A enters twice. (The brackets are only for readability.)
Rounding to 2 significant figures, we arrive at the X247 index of 54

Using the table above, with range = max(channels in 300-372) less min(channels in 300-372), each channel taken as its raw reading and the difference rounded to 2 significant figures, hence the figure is 2.1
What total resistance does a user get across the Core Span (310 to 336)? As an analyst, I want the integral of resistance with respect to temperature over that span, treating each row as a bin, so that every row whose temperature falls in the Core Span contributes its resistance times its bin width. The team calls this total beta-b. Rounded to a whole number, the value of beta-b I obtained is 564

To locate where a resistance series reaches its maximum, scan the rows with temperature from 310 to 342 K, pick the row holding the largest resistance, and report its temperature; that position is 317.0 K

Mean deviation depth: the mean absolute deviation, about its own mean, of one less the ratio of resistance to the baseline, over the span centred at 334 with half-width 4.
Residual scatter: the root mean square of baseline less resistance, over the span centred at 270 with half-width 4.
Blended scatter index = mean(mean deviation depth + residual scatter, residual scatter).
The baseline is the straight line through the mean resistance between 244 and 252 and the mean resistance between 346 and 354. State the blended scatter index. 0.49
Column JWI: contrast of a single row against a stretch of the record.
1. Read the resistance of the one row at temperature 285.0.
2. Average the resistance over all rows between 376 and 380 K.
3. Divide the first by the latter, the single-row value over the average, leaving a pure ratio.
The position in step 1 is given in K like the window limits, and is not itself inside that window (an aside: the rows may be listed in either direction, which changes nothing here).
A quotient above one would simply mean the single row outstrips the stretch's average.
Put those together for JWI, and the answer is 0.92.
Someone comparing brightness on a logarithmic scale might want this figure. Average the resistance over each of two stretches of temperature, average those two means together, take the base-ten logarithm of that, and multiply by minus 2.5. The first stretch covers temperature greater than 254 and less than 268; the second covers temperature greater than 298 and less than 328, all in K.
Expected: -3.321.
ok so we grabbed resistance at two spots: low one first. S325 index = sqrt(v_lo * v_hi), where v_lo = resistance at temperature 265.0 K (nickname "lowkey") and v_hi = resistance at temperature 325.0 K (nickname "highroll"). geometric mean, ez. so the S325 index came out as 21.3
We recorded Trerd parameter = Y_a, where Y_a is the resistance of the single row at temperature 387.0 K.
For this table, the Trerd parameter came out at 20.88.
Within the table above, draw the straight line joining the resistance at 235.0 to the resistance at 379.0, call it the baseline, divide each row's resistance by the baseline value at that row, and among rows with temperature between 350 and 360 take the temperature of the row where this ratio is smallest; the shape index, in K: 351.0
